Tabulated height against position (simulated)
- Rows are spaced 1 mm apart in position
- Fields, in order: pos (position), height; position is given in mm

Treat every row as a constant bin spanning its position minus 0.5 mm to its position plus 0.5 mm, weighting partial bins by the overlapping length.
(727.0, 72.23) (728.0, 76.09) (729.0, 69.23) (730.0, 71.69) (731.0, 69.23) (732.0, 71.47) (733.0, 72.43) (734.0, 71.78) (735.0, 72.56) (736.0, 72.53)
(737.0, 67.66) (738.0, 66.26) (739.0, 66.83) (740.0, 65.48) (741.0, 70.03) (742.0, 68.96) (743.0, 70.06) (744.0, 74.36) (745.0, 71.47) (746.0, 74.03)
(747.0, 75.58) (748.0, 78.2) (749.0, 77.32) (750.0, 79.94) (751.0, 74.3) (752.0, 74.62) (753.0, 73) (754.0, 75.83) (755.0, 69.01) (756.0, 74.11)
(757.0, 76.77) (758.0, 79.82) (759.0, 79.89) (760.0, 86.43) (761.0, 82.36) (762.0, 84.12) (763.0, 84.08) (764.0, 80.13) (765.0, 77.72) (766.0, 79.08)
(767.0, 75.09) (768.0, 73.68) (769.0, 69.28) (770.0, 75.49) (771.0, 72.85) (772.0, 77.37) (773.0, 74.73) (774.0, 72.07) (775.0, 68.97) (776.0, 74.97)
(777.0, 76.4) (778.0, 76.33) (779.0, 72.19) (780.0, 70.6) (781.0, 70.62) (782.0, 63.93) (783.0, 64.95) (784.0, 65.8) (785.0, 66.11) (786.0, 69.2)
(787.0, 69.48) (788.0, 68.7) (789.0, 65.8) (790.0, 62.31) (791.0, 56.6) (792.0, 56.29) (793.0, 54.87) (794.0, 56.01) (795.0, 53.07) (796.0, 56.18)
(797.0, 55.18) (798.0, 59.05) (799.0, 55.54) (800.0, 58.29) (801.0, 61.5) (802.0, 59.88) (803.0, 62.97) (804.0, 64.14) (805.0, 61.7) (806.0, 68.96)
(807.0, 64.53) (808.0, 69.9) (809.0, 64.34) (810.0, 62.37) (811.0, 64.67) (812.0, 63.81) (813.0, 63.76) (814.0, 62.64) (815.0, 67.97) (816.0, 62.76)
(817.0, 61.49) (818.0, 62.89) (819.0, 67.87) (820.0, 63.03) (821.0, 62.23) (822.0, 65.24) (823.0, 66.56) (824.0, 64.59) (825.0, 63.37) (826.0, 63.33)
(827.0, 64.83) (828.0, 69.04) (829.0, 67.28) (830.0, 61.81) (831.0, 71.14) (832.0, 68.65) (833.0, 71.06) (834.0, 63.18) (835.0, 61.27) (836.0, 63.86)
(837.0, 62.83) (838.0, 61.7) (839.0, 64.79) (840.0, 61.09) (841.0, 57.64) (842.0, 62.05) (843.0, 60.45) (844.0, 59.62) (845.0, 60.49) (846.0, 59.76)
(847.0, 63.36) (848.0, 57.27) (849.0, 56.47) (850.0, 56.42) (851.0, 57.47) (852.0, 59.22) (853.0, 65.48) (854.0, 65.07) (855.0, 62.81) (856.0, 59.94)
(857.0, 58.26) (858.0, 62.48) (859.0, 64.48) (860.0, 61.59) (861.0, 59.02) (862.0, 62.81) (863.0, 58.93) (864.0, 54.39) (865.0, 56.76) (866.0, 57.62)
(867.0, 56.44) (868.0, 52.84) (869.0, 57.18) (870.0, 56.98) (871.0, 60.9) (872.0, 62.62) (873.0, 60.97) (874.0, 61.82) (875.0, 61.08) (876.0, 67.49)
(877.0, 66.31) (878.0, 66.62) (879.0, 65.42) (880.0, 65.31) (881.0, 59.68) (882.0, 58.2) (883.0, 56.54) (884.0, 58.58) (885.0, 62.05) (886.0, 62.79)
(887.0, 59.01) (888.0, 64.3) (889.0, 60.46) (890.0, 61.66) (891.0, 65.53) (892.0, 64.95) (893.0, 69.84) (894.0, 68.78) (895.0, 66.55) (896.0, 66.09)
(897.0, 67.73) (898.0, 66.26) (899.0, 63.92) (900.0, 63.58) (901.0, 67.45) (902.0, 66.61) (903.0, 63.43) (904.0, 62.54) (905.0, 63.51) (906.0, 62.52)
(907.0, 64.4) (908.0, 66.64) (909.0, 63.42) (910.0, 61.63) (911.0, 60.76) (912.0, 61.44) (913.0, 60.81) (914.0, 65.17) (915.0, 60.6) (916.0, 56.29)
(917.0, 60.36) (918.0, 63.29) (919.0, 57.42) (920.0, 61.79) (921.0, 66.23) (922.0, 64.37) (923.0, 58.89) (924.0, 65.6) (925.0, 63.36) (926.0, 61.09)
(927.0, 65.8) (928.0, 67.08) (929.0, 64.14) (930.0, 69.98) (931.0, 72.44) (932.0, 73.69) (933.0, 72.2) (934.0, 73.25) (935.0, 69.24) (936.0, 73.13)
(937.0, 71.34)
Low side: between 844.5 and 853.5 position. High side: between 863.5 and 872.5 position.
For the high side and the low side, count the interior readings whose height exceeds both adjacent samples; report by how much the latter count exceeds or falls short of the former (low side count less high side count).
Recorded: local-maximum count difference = -1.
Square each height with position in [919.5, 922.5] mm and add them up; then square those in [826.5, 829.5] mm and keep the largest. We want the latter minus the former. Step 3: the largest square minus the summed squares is -7581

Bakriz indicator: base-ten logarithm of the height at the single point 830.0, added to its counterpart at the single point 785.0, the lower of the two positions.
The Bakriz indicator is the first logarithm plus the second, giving 3.611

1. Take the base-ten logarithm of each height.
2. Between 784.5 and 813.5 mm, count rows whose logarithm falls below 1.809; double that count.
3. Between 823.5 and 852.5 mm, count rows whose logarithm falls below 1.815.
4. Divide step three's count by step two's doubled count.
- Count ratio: 0.60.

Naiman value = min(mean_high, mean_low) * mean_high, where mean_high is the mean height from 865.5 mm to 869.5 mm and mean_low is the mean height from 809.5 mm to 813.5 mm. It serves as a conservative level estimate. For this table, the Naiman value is 3138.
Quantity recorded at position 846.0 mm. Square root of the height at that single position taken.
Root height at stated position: 7.7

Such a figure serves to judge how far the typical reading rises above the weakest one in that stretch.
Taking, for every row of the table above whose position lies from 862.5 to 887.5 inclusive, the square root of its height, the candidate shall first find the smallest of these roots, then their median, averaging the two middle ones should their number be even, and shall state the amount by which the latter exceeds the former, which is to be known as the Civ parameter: 0.46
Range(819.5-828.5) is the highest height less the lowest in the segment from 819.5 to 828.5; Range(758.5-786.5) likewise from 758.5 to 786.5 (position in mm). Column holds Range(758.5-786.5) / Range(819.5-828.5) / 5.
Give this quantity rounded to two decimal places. 0.66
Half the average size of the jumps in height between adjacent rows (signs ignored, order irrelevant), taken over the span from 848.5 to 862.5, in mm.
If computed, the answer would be 1.22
